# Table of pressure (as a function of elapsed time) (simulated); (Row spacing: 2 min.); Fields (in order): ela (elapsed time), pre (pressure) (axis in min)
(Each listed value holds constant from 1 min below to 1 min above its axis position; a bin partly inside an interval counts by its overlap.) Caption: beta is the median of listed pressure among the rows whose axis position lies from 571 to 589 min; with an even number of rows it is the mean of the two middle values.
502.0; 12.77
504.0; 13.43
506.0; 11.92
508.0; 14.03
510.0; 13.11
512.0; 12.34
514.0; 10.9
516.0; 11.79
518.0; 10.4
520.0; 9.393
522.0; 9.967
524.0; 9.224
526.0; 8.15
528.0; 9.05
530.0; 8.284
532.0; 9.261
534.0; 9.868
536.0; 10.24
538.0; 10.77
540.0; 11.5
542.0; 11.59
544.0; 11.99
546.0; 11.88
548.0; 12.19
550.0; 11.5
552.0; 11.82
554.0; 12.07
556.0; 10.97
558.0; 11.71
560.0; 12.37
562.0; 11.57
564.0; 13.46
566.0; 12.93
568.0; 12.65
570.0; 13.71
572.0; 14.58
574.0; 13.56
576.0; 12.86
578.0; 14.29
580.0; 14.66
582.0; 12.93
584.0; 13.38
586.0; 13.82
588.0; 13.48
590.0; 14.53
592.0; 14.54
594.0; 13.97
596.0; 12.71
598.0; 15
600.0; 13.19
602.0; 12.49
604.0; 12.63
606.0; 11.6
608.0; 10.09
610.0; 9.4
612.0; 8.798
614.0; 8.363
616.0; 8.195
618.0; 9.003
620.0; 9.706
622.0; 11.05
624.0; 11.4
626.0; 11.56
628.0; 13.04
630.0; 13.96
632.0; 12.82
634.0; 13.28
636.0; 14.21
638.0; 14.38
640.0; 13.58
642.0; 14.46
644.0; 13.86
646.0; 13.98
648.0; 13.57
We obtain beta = 13.6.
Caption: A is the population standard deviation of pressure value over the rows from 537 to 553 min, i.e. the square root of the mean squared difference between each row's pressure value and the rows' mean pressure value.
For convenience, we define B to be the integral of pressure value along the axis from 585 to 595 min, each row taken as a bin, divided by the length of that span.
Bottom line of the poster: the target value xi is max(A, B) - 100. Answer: -85.9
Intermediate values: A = 0.4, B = 14.1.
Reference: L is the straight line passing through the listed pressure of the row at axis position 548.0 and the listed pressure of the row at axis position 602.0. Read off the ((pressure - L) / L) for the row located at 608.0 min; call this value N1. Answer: -0.19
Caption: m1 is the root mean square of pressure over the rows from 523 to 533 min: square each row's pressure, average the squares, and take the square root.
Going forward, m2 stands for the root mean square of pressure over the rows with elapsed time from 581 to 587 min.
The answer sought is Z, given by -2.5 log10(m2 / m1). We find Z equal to -0.45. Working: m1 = 8.8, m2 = 13.38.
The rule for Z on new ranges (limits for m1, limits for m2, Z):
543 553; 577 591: -0.17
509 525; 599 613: -0.03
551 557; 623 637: -0.12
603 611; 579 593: -0.26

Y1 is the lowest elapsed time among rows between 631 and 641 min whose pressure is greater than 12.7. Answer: 632.0 min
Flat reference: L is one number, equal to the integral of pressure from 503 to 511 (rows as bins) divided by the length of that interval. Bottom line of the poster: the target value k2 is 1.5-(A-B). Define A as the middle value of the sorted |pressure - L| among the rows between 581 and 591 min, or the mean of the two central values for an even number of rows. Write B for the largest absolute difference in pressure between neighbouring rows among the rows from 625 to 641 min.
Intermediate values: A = 0.4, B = 1.5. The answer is 2.6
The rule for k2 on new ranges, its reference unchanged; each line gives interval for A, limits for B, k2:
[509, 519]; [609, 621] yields 1.0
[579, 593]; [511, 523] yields 2.2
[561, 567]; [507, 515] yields 2.6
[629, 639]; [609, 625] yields 2.0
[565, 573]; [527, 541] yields 1.9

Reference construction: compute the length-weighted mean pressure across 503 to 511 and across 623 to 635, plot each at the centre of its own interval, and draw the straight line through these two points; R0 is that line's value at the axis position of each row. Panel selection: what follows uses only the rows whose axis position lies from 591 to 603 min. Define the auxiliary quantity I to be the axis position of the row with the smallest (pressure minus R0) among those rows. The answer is 602.0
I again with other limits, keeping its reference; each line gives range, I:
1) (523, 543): 526.0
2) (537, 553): 538.0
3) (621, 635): 622.0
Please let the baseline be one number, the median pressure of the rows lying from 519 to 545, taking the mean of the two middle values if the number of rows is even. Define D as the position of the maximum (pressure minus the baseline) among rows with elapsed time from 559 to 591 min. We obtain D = 580.0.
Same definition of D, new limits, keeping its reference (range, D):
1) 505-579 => 572.0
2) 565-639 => 598.0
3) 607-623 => 622.0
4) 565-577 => 572.0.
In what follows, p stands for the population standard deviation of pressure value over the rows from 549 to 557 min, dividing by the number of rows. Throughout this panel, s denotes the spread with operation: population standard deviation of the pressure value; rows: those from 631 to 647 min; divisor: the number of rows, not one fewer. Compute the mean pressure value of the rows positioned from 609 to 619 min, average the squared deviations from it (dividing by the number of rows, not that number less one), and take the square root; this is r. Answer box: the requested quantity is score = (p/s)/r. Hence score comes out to 1.8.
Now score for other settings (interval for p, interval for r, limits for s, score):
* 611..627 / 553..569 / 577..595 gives 3.0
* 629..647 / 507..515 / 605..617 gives 0.4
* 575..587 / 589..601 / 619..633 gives 0.6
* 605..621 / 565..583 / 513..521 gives 1.6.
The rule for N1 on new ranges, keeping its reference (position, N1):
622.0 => -0.12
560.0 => 0.01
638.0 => 0.13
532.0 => -0.23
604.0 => 0.01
